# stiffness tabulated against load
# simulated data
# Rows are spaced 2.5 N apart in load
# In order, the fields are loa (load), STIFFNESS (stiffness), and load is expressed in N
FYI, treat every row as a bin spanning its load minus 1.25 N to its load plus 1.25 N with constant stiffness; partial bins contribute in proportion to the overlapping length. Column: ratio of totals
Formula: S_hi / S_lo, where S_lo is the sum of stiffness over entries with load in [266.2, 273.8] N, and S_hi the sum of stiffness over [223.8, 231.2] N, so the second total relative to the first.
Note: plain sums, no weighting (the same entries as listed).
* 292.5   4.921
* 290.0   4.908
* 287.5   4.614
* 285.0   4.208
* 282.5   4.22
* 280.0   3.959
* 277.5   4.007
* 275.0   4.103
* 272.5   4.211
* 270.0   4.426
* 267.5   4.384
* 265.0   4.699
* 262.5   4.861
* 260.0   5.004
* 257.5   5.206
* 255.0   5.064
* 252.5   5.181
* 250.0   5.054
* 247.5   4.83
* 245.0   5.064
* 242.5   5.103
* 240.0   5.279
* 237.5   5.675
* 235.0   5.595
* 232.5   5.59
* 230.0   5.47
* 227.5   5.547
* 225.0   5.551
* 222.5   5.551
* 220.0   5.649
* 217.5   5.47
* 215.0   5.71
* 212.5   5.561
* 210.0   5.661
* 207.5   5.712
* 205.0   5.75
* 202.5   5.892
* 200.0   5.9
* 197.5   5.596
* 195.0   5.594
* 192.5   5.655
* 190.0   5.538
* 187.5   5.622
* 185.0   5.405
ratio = 1.27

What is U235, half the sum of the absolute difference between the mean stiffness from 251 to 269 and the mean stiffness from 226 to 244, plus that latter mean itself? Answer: 3.0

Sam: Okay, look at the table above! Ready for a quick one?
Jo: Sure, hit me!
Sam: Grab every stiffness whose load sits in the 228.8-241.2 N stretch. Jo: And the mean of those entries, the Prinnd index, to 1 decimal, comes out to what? 5.5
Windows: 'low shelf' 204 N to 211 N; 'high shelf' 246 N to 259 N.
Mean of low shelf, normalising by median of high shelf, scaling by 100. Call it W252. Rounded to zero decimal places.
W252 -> 113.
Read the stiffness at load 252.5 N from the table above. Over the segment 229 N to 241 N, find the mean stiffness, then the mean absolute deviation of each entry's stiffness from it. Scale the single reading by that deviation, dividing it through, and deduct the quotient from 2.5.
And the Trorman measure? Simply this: -41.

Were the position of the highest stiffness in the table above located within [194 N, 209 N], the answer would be 200.0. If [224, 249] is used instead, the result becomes 237.5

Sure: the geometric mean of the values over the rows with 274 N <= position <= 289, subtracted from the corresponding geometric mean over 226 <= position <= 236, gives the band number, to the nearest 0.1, 1.4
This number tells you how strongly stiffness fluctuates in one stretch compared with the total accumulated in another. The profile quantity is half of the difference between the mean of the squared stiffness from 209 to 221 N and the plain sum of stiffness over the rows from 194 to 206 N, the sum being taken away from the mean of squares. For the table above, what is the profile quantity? 1.4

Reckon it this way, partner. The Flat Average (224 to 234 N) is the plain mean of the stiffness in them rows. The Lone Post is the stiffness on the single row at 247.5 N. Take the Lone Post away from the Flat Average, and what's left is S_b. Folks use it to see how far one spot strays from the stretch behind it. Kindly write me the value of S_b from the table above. 0.71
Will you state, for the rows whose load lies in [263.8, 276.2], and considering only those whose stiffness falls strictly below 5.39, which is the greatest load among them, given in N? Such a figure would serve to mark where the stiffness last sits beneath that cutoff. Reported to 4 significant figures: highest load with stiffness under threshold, 275.0 N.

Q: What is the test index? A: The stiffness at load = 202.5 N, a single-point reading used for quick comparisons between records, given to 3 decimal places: 5.892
